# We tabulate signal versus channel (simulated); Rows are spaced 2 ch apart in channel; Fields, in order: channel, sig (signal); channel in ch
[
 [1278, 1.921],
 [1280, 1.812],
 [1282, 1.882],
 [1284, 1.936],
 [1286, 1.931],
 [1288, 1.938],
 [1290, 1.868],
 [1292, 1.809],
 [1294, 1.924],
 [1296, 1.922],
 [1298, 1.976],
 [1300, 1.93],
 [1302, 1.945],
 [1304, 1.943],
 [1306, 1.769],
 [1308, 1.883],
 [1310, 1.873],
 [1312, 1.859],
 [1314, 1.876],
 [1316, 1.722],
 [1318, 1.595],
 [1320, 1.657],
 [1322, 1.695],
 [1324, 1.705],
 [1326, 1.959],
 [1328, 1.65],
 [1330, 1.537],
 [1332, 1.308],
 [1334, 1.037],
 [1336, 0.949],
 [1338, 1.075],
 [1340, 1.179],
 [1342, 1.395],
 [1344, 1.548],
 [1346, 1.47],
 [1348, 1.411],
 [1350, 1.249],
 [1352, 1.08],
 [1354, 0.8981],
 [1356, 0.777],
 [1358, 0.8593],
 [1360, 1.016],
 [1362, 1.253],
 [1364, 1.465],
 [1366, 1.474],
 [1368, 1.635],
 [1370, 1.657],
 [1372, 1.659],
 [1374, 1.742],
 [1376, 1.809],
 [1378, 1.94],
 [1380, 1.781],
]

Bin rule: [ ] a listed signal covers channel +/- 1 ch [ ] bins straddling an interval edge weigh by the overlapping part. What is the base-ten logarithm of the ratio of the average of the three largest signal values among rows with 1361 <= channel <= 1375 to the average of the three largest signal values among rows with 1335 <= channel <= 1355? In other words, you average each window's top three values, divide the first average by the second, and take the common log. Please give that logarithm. 0.058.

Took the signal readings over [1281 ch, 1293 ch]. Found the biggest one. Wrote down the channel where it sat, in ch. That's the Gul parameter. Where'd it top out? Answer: 1288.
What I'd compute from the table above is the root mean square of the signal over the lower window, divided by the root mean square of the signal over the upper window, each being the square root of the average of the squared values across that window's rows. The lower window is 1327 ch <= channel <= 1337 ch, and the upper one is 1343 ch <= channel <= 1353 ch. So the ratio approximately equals 1.0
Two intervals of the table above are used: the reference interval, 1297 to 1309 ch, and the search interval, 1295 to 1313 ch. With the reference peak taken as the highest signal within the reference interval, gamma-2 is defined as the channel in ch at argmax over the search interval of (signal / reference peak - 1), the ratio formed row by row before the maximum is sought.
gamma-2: 1298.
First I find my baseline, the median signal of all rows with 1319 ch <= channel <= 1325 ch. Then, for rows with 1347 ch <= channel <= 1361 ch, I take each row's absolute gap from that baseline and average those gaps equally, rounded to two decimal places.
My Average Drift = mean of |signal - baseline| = 0.65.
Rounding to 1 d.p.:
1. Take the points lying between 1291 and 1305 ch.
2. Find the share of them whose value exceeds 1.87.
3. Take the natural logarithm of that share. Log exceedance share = -0.2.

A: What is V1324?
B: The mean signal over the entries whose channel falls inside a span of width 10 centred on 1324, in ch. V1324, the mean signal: 1.7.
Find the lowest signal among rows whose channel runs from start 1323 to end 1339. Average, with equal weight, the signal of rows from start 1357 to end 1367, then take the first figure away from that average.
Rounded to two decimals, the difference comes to 0.26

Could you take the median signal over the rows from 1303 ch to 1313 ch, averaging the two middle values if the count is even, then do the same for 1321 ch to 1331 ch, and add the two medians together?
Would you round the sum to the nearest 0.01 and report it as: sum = 3.57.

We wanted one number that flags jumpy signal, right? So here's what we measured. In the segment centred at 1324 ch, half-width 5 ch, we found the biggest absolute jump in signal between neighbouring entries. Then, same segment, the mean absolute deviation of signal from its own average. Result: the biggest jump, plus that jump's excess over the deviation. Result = 0.528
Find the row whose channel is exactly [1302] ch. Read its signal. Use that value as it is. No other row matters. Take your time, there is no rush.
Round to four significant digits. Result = 1.945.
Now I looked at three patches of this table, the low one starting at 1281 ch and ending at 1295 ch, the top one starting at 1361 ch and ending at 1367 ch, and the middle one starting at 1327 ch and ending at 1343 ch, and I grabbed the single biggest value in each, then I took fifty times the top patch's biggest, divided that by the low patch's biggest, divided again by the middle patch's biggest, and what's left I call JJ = 23.0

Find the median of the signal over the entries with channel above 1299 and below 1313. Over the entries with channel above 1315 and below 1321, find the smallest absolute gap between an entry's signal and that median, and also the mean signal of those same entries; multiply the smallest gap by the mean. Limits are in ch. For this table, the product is 0.27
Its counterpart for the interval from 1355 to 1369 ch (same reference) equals 0.30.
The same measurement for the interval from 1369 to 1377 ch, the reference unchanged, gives 0.13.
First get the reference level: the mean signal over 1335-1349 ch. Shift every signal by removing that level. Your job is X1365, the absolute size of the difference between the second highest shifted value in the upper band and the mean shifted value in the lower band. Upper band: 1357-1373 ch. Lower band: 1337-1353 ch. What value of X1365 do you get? 0.36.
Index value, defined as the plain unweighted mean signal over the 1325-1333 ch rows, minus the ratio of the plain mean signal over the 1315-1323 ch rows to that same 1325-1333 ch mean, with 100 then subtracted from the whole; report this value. -99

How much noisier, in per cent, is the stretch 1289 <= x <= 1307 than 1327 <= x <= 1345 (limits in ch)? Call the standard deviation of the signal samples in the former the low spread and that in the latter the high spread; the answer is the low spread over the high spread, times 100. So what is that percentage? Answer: 27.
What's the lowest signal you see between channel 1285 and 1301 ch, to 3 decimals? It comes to 1.809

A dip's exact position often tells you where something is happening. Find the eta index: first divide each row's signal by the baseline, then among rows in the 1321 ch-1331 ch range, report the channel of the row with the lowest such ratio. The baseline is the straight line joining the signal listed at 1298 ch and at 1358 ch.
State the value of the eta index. 1322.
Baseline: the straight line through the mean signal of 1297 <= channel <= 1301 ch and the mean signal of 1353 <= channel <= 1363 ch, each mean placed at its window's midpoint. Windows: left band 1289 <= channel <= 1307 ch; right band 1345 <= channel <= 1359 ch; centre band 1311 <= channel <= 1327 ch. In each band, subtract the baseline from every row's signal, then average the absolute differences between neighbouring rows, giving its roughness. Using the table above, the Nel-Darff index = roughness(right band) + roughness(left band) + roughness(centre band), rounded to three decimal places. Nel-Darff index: 0.282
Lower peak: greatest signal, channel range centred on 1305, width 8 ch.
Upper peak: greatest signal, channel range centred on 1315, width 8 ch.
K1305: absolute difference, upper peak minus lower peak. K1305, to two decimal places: 0.07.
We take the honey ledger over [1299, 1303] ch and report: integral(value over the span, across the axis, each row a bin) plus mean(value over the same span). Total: 9.7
